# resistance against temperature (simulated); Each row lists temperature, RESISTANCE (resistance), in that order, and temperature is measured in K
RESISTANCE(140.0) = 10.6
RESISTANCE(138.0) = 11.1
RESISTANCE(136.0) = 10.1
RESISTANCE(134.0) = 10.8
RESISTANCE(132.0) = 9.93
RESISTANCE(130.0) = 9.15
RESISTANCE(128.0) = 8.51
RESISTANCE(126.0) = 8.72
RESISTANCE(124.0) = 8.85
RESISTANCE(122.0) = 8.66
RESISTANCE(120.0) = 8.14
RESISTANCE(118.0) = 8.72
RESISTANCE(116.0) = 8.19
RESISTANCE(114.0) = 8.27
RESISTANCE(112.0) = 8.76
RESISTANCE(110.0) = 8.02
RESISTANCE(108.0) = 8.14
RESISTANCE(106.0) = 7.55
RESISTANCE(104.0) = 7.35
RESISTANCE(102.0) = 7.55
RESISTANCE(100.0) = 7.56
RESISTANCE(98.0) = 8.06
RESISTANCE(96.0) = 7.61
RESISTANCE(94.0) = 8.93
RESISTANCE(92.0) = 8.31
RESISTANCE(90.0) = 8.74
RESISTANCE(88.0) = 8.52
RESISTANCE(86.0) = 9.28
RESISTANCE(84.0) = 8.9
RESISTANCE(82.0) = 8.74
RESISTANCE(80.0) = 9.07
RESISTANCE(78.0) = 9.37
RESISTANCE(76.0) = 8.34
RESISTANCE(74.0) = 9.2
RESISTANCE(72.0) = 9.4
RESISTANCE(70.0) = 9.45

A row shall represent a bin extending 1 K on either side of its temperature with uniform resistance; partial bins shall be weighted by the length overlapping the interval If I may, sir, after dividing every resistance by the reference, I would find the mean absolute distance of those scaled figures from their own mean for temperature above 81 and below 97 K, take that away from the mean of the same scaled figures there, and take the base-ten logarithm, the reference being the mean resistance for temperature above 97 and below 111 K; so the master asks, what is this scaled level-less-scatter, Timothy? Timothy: 0.028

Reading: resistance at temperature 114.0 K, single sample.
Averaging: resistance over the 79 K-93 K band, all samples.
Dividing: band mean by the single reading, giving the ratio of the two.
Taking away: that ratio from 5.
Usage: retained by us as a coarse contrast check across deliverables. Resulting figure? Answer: 3.94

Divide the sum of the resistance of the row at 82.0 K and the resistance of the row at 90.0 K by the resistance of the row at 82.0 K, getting 2.00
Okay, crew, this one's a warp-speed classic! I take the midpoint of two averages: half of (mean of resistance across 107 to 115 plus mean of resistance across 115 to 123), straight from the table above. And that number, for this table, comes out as 8.4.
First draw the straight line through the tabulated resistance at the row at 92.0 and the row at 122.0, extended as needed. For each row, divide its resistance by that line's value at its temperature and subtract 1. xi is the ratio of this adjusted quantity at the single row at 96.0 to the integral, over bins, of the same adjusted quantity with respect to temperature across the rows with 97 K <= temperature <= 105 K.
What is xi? 0.12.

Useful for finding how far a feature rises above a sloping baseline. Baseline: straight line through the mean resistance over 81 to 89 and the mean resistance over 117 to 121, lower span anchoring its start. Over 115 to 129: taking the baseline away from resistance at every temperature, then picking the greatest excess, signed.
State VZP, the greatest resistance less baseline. 0.48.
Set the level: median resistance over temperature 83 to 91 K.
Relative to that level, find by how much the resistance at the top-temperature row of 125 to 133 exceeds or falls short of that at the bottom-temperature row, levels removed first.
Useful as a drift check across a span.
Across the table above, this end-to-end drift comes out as 1.2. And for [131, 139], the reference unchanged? 1.2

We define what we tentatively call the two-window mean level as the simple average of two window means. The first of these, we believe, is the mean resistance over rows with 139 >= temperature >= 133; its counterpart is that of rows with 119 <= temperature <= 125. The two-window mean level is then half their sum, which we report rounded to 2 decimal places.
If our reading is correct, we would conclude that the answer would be 9.61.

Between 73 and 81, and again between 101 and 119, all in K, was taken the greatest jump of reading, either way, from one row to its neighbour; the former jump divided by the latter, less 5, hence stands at -3.61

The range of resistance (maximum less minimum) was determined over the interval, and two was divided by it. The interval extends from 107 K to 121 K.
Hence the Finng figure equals 2.7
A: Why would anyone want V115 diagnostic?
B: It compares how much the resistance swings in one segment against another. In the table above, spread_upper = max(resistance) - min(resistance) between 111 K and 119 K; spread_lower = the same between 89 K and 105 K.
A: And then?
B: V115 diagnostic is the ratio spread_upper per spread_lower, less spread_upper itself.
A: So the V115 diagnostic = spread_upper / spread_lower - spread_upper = -0.21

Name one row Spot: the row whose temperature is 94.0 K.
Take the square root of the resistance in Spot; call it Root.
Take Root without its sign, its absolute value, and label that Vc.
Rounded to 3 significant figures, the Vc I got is 2.99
